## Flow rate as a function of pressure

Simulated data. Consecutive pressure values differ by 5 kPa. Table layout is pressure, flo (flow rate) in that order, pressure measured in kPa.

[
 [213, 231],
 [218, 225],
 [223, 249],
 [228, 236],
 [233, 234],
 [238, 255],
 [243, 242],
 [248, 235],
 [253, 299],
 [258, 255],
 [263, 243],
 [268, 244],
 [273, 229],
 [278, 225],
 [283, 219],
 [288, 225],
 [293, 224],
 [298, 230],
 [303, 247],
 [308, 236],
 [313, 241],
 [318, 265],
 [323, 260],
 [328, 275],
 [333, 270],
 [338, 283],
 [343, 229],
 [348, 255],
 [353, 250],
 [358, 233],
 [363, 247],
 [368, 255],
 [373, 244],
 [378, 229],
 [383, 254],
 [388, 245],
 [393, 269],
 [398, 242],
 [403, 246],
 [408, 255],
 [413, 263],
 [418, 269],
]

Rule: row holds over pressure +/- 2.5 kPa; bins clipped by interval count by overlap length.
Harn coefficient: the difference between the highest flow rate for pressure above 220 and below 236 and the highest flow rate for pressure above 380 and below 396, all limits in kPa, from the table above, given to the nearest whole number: -20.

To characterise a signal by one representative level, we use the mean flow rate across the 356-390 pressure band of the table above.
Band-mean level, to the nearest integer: 244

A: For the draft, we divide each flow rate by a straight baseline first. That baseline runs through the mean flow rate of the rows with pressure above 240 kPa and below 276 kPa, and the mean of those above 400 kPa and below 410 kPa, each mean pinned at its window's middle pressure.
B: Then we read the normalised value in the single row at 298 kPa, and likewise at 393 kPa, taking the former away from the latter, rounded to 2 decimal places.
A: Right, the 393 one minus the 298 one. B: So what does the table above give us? 0.15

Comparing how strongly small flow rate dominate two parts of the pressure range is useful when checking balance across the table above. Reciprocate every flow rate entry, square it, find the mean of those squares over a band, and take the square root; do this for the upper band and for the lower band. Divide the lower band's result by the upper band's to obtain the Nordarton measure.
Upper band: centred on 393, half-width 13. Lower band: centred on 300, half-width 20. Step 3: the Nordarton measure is 1.07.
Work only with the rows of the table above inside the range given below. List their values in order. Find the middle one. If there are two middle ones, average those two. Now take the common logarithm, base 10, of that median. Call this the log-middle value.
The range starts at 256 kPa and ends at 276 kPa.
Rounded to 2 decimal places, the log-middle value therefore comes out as 2.39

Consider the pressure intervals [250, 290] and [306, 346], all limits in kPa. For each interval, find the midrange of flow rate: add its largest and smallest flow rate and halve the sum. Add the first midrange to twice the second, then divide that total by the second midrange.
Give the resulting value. 3.01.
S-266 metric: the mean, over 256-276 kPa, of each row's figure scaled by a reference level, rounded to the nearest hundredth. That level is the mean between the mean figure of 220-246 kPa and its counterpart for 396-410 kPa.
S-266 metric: 0.99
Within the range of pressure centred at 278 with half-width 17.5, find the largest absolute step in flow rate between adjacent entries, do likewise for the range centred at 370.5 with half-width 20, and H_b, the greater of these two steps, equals 25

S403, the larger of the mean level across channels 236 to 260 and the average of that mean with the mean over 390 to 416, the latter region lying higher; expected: 257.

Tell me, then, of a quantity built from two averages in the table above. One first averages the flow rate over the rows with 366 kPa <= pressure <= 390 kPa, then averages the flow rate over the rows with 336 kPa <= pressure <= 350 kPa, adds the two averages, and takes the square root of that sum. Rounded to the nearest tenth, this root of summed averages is 22.4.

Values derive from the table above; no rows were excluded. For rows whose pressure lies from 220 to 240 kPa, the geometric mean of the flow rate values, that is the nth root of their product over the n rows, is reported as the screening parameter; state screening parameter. 243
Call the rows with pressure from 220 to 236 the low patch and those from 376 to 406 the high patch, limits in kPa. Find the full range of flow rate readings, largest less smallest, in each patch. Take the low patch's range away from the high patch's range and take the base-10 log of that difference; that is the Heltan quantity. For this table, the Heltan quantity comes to 1.40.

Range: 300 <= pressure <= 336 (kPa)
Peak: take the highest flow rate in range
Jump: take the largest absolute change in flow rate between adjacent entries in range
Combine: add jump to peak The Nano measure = 299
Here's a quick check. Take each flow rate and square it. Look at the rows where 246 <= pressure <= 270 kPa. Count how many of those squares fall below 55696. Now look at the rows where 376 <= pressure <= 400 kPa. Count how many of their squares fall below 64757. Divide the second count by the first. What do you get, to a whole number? 4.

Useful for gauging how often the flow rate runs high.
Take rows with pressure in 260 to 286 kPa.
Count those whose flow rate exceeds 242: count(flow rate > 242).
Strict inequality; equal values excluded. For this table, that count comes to 2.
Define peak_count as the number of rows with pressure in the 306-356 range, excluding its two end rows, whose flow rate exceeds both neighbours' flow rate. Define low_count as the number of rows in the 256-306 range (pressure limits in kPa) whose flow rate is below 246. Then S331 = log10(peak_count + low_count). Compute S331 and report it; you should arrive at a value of 1.08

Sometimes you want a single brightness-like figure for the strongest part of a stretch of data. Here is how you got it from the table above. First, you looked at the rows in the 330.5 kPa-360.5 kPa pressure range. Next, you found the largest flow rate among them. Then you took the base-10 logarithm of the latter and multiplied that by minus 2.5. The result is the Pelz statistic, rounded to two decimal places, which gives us -6.13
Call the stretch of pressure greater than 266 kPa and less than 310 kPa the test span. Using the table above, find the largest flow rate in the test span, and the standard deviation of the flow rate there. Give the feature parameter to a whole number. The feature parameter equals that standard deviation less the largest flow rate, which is -238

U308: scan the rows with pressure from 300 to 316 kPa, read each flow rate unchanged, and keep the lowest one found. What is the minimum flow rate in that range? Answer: 236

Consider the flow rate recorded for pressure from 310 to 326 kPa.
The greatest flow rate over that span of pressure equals 265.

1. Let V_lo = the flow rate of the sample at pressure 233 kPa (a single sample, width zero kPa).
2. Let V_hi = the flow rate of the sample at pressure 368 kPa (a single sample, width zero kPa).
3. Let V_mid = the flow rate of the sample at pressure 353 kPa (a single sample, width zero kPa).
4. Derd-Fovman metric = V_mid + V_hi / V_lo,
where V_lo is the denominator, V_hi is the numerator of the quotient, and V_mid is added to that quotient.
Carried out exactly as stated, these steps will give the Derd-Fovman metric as 251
